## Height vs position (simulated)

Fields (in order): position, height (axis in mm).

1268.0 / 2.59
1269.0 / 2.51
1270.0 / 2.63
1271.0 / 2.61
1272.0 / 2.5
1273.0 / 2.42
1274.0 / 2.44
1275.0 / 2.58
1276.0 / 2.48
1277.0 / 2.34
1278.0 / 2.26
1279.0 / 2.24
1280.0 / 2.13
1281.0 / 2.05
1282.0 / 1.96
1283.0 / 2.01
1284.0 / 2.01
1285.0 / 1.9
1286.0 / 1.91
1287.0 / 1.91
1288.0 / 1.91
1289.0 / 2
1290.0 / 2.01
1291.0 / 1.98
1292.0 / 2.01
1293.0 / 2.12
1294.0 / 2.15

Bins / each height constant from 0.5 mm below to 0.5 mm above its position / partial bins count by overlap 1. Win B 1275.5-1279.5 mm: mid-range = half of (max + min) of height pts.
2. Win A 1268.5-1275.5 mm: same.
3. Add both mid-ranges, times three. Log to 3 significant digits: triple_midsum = 14.7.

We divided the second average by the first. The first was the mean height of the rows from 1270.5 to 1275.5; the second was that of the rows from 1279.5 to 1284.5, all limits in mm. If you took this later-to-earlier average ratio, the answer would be 0.81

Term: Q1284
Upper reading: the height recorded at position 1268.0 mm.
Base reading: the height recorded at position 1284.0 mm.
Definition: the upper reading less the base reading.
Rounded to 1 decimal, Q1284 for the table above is 0.6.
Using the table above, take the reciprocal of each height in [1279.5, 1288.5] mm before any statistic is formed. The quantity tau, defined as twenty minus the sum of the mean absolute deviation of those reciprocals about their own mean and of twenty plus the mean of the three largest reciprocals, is -0.541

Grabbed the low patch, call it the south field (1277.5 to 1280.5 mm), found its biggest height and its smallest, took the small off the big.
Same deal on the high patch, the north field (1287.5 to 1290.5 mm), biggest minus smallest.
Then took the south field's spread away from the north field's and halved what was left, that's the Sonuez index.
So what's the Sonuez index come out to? -0.015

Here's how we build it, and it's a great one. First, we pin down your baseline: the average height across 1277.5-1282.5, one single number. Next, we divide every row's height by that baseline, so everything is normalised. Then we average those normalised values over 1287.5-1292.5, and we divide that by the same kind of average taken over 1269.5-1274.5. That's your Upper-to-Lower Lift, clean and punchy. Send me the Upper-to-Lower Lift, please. 0.79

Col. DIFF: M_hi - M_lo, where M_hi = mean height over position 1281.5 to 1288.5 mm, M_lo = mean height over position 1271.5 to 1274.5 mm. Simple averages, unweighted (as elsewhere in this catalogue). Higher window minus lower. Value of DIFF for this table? -0.5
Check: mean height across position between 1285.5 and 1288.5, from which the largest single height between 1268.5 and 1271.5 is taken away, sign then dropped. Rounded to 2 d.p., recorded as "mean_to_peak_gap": 0.72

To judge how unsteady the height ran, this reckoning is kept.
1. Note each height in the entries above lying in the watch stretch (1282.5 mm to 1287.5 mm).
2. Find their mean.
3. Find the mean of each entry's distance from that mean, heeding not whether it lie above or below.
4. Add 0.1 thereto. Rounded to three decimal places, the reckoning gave 0.150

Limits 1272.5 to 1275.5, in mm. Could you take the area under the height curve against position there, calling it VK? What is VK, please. 7.44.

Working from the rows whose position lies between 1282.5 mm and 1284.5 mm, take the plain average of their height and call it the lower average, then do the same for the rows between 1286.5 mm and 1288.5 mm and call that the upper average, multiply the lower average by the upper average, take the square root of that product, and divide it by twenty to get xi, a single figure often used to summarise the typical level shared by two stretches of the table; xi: 0.098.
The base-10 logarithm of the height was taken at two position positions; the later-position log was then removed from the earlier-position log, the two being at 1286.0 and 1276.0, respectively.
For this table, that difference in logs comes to 0.11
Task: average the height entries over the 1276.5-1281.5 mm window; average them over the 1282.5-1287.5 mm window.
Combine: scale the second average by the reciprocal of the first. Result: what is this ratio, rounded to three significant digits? 0.884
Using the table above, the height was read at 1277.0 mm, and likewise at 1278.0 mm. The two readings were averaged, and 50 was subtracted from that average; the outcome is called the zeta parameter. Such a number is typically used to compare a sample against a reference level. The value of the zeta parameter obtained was -47.7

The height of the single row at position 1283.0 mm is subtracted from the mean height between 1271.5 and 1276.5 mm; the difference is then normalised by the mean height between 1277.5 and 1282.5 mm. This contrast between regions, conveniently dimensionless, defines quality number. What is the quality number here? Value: 0.22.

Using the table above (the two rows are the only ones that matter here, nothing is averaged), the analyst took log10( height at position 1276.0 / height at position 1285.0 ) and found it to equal 0.12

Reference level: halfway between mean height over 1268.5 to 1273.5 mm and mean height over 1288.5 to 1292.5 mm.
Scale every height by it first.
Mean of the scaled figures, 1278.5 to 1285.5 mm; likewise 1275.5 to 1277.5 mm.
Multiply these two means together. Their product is 0.96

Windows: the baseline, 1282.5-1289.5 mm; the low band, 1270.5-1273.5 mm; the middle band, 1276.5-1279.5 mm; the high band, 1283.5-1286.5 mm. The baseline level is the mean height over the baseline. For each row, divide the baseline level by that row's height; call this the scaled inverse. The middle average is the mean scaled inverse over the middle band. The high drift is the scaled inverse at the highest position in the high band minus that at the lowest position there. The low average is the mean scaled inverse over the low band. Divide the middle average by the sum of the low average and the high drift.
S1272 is 1.03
